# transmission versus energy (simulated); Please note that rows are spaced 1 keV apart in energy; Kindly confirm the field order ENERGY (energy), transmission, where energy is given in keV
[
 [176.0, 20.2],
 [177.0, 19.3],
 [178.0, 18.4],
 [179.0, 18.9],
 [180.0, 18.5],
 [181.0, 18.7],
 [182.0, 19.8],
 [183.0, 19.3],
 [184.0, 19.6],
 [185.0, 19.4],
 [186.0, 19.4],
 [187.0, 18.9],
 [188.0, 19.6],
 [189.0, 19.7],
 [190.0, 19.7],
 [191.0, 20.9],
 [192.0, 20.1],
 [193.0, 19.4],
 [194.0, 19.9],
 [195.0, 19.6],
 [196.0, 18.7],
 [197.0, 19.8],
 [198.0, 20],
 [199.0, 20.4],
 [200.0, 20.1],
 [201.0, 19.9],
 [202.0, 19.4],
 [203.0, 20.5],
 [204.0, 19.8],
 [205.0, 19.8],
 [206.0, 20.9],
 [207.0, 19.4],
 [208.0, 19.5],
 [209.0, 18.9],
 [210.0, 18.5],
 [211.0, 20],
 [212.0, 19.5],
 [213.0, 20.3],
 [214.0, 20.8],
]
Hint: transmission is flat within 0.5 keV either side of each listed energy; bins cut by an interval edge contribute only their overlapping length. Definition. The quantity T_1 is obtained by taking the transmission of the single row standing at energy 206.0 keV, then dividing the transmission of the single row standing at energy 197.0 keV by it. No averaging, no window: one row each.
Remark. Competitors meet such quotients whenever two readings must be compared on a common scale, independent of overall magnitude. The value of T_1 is 0.947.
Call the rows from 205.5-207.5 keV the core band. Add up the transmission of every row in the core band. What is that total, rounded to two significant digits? 40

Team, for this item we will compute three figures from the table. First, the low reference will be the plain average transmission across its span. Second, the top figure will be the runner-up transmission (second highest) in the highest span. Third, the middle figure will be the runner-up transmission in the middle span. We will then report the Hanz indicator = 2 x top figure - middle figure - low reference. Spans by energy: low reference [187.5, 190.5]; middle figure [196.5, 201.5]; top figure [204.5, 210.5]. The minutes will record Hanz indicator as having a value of -0.2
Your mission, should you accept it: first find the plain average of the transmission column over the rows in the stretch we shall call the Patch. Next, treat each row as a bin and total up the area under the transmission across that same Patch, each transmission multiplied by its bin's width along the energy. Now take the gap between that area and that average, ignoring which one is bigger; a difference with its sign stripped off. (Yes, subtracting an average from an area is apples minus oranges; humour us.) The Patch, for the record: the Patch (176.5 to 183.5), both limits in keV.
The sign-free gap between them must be 113.9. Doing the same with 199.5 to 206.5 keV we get 120.3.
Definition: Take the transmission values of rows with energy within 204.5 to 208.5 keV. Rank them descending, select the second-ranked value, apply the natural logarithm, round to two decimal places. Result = 2.99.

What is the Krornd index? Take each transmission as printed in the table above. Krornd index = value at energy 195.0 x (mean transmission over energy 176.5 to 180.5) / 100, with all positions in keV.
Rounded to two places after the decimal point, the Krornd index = 3.68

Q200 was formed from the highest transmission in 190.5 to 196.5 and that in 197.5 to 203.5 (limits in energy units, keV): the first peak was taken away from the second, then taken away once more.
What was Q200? -21.3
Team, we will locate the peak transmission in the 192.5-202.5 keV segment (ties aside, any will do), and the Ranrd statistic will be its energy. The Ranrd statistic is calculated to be 199.0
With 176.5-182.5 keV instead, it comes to 182.0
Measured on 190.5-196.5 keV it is 191.0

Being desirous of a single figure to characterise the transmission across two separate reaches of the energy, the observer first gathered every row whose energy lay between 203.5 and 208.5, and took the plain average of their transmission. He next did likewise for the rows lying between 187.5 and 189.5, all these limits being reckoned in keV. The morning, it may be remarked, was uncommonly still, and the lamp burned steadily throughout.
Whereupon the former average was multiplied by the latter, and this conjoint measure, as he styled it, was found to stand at 391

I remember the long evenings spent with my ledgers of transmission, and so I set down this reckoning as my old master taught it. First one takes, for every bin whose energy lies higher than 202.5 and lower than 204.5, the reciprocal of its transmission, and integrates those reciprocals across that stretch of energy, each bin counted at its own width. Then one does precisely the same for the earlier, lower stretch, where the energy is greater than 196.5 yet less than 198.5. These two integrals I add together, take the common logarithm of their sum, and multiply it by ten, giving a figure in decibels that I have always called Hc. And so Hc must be -6.99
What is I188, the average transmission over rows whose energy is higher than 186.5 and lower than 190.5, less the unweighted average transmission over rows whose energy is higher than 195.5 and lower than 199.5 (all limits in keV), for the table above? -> -0.25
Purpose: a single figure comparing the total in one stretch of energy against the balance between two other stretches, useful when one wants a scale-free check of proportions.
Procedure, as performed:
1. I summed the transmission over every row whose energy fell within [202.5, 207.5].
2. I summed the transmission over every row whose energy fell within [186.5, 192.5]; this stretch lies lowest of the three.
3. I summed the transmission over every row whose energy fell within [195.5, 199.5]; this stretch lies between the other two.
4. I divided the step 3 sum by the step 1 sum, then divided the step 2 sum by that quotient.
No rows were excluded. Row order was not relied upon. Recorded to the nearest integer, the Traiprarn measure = 151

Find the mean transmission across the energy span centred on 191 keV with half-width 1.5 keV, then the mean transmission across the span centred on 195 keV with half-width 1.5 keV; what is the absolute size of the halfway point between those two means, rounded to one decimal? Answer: 19.8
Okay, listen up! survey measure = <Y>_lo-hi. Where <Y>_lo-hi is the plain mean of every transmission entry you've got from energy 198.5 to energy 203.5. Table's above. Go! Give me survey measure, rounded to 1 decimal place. 20.1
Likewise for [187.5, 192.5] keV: 20.0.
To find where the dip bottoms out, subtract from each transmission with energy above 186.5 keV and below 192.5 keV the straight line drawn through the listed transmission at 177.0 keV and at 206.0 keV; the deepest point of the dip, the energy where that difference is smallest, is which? 187.0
